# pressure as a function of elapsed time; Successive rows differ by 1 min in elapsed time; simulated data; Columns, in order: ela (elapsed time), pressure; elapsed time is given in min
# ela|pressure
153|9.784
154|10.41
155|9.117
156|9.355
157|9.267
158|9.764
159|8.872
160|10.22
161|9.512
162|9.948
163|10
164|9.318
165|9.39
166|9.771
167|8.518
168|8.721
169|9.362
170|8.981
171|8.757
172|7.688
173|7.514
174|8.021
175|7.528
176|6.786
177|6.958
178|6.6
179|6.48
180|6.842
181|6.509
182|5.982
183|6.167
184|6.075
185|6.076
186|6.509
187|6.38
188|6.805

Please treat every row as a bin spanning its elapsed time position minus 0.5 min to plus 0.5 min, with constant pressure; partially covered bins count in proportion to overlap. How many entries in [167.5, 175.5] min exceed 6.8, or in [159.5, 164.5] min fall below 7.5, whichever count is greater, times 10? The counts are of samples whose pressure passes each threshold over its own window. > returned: 80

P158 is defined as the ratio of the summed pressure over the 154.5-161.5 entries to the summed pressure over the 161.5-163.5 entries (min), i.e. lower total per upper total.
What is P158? 3.31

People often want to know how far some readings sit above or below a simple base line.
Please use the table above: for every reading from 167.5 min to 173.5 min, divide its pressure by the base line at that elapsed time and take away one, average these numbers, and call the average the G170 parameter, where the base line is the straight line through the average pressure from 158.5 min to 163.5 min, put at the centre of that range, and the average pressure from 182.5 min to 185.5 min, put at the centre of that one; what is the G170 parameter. 0.03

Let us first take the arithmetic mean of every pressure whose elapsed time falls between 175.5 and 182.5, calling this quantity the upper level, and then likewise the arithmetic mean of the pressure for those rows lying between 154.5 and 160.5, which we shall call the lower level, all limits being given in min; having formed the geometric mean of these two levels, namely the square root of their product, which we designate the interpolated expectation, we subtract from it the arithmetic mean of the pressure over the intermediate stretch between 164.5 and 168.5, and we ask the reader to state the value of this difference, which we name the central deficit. -1.2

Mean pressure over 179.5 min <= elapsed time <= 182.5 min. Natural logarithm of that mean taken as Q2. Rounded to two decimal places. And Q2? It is 1.86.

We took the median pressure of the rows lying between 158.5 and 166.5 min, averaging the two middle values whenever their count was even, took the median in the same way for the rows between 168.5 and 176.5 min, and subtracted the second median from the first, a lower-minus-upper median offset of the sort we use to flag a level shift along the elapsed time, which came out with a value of 1.8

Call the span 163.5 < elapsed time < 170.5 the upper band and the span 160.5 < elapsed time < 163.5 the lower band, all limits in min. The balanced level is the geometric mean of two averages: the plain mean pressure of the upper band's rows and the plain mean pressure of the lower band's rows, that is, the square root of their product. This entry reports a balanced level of 9.48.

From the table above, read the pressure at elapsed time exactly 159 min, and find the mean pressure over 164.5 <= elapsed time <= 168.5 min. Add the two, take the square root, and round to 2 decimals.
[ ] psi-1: 4.24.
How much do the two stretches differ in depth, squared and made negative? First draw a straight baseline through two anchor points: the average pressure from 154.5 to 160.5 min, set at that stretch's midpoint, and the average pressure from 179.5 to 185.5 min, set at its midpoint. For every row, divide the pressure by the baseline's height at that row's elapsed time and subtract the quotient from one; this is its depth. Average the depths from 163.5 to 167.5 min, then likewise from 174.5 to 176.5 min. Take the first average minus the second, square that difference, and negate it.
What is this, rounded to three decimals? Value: -0.010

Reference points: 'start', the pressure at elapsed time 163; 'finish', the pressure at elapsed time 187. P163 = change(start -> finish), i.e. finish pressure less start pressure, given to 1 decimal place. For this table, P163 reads -3.6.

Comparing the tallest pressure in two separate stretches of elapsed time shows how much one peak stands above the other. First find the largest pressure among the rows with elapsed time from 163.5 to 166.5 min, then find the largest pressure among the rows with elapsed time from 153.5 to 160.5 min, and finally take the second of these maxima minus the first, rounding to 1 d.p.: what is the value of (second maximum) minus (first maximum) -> 0.6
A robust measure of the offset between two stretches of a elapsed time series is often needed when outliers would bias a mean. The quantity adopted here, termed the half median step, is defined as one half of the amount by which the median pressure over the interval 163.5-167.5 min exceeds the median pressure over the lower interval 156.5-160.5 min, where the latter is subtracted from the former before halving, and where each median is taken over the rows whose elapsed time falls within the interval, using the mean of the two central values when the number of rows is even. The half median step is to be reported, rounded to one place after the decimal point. -0.1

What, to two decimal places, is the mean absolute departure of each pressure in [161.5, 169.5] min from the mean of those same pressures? 0.40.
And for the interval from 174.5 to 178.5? 0.28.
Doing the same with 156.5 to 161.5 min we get 0.37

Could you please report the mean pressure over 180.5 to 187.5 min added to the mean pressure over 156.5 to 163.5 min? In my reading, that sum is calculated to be 15.9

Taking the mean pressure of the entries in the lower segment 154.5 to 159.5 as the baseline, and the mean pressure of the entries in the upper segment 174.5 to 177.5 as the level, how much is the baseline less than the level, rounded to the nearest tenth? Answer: -2.2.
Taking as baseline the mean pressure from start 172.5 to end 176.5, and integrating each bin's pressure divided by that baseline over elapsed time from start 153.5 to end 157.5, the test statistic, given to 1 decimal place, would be 5.1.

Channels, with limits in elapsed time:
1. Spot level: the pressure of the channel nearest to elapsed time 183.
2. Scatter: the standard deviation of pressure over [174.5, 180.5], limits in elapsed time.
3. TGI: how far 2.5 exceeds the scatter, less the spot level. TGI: -4.0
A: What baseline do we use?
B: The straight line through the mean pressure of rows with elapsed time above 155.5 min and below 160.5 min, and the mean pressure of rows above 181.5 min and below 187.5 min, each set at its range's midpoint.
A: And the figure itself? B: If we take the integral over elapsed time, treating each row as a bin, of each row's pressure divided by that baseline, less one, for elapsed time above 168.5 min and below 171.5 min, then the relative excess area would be 0.39 min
